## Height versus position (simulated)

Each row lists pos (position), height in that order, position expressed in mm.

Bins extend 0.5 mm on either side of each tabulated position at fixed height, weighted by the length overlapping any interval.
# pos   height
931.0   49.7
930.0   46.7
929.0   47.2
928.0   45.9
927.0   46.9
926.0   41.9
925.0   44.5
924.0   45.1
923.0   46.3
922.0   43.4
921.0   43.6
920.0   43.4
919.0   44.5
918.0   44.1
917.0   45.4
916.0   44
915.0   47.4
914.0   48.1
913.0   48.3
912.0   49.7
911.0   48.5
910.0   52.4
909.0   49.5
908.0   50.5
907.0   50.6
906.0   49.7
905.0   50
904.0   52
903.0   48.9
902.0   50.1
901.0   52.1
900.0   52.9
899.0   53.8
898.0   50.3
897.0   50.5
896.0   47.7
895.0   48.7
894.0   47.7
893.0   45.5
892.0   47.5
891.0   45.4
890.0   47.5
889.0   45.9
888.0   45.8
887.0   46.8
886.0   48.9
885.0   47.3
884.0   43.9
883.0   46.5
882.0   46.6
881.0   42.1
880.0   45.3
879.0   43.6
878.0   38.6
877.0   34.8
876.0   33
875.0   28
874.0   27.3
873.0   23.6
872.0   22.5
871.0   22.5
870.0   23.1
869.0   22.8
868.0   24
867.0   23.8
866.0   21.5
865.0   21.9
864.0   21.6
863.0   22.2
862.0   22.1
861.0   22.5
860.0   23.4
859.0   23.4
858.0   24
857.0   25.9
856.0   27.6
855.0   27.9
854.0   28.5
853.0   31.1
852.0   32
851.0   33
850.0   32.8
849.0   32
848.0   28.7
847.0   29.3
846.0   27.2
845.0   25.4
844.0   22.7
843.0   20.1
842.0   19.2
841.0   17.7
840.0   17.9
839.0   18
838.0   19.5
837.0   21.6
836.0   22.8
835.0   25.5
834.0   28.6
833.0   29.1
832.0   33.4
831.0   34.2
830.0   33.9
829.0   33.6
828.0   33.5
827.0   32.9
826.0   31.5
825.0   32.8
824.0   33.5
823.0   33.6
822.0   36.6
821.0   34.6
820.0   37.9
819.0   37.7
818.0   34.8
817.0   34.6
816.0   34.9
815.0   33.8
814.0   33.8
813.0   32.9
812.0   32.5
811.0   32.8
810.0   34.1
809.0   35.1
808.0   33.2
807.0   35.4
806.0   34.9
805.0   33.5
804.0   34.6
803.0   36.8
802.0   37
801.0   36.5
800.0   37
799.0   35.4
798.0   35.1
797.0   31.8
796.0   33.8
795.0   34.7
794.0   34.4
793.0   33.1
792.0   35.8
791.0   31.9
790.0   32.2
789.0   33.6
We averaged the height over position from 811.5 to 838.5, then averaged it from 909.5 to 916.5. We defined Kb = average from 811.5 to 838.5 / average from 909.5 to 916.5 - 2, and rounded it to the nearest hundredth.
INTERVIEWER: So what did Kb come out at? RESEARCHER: -1.34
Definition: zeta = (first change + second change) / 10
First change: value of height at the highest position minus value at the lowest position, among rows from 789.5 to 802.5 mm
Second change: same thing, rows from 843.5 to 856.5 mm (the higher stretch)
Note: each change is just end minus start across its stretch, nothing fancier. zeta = 1.0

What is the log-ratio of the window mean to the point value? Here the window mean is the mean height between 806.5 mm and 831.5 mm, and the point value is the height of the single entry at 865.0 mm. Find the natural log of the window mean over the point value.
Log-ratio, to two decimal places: 0.44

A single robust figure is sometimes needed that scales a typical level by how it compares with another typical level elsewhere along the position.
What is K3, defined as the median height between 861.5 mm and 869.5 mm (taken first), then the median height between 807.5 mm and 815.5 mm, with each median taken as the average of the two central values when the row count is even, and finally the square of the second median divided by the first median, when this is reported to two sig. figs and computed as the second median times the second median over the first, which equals 51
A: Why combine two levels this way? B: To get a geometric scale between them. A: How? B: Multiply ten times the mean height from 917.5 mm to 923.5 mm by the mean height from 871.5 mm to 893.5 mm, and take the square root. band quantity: 134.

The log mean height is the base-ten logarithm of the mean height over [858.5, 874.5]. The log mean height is 1.36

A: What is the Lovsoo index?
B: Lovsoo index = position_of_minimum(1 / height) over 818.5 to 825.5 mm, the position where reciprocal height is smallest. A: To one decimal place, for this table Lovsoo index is 820.0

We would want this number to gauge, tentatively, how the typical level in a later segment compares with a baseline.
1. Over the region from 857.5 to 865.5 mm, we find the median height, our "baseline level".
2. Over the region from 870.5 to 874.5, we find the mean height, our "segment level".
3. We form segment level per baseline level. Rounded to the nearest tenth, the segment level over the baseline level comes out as 1.1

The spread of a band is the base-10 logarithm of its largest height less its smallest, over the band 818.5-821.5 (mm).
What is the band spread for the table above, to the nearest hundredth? 0.52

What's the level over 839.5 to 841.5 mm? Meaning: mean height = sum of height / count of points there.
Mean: 18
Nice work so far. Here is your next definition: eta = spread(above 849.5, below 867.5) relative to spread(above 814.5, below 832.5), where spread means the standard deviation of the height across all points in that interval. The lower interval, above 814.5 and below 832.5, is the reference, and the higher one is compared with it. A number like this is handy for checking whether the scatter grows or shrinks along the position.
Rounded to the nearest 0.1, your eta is 2.5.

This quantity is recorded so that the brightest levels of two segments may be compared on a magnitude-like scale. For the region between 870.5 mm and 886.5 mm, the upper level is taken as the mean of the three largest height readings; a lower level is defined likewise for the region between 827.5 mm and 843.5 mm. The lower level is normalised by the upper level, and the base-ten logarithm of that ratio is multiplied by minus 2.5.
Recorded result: 0.4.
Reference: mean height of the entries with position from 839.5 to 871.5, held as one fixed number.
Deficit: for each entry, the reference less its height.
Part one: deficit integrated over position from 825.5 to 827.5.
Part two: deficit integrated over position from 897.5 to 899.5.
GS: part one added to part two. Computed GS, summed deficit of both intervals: -69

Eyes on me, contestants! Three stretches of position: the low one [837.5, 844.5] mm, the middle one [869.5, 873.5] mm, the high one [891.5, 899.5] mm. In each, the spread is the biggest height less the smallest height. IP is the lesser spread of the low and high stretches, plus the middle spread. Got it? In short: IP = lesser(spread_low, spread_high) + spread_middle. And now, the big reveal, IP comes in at 6.1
